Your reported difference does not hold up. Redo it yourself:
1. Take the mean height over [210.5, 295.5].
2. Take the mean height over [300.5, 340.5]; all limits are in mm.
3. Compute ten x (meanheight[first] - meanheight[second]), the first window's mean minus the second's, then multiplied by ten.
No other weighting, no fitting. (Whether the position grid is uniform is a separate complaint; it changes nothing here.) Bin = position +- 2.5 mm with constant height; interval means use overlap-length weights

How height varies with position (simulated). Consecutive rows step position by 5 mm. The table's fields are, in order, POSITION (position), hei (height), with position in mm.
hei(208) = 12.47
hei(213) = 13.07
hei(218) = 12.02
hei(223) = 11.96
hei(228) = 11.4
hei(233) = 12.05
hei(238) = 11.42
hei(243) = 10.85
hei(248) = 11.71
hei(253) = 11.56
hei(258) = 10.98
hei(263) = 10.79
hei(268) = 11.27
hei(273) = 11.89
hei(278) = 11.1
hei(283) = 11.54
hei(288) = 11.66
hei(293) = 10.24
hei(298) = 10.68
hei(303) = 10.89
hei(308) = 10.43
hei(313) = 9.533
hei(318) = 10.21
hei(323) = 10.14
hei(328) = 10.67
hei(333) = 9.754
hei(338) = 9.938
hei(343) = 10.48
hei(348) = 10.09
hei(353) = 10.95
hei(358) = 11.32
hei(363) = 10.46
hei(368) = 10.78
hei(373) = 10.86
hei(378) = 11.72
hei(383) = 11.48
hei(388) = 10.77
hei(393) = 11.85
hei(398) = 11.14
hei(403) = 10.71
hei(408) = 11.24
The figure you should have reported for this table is 13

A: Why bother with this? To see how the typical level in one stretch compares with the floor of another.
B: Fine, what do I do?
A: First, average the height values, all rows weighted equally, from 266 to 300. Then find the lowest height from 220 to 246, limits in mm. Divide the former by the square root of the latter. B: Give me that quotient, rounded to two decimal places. 3.40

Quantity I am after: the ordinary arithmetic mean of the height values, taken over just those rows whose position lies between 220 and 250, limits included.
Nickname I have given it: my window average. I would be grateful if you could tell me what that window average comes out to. 11.6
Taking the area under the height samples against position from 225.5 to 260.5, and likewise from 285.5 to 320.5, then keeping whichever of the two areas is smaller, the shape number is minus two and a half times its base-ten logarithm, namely -6.42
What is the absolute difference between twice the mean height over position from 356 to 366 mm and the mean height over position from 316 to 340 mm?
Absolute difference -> 11.6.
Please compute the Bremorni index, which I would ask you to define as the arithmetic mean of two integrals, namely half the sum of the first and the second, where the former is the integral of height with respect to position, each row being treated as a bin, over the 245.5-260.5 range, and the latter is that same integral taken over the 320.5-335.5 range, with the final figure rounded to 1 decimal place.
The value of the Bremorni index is 162.0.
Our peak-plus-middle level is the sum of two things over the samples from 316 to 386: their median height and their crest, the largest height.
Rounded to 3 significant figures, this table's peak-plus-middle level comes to 22.3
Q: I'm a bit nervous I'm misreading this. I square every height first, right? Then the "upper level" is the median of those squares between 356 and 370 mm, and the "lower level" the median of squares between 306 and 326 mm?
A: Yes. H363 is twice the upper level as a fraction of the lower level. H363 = 2.24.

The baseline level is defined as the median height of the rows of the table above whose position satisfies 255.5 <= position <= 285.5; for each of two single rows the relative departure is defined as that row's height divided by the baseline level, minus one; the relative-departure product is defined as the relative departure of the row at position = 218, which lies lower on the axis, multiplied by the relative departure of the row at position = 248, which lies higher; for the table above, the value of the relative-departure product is 0.0035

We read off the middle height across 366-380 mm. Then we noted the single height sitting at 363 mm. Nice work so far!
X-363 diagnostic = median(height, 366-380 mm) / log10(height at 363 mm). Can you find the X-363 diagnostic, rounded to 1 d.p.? 10.7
